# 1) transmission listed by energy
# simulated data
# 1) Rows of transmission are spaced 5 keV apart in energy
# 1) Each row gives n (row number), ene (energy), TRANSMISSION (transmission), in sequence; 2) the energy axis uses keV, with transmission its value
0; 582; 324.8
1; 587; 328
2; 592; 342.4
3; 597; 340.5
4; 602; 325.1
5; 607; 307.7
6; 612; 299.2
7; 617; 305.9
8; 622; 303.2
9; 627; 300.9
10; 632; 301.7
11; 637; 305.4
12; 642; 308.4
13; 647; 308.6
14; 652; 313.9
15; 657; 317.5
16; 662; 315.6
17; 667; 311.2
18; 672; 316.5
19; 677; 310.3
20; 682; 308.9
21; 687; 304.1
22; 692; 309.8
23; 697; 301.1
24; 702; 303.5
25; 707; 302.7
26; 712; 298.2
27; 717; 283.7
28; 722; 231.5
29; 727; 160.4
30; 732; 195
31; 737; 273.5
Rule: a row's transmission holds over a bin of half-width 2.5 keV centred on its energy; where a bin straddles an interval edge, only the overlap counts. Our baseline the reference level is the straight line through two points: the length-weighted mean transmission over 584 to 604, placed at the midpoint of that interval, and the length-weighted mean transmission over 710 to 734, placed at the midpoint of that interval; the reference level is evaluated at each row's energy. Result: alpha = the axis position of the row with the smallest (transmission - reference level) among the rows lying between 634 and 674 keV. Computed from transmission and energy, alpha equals 637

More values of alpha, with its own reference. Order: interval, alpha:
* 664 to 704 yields 667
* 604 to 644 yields 612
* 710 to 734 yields 727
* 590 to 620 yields 612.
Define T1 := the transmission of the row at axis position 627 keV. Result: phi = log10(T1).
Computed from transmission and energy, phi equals 2.48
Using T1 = 300.9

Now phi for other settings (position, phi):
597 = 2.53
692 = 2.49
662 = 2.50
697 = 2.48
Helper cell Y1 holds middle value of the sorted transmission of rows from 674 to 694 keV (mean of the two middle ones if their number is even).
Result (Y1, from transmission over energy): 309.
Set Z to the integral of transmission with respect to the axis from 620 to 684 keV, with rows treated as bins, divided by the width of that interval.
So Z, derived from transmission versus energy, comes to 309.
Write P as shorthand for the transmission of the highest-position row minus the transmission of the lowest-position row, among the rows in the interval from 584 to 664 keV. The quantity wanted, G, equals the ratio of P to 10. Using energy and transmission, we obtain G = -1.2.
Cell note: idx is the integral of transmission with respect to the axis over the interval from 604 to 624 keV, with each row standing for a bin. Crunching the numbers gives 6091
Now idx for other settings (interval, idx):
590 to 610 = 6557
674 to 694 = 6169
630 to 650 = 6127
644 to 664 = 6274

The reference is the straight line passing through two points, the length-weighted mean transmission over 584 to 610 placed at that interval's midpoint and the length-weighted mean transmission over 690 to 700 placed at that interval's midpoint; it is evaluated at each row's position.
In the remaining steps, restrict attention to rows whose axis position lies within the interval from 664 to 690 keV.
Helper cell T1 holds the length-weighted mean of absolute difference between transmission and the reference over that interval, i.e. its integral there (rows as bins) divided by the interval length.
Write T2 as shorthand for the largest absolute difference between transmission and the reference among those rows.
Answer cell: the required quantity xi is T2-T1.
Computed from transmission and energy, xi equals 3.7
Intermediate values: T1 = 2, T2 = 6.0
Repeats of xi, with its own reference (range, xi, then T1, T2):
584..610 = 8.2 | 10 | 18.1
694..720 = 10.5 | 6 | 16.3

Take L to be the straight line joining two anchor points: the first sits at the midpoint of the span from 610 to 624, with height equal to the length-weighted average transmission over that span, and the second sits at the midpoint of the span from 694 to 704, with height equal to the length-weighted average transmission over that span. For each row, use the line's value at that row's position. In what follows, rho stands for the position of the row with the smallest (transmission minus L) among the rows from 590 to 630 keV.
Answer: 612 keV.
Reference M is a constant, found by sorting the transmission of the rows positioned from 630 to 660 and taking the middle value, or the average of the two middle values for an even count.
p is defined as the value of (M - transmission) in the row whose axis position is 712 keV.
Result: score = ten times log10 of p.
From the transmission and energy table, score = 10.1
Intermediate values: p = 10.3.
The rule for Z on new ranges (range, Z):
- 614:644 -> 304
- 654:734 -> 286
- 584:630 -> 317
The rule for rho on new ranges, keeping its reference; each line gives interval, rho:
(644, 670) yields 647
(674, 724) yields 722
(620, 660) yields 627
